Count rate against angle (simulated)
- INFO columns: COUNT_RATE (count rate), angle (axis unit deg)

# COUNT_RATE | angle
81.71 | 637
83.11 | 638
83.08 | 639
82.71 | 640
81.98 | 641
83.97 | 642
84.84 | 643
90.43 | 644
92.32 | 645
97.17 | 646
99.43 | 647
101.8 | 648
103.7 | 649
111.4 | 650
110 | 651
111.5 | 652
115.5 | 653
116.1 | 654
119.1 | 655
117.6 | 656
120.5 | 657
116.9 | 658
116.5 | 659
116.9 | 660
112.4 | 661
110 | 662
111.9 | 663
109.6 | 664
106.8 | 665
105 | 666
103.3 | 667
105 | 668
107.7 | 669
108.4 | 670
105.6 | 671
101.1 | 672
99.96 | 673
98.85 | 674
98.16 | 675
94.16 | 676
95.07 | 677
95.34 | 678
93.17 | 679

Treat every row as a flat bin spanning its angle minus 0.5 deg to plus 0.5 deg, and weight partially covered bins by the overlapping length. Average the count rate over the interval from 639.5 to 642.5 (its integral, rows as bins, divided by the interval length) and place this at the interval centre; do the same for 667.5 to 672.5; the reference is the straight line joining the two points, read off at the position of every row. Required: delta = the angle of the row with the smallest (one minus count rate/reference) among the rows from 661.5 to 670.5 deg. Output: 663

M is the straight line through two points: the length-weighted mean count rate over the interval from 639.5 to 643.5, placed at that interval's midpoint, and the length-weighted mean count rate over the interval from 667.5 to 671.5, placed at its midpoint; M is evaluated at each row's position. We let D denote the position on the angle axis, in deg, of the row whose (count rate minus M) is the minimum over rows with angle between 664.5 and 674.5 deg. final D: 674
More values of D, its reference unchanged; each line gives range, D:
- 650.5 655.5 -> 651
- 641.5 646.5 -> 642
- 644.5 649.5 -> 645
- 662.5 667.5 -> 667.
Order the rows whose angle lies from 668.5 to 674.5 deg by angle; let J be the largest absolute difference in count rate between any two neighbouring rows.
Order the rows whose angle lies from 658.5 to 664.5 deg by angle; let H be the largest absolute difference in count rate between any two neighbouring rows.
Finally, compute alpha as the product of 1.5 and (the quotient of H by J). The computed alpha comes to 1.5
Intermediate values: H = 4.5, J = 4.50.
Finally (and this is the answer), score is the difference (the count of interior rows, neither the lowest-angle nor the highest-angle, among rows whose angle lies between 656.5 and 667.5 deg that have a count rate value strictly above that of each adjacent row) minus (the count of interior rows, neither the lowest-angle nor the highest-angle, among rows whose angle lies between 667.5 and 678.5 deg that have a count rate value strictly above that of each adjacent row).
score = 1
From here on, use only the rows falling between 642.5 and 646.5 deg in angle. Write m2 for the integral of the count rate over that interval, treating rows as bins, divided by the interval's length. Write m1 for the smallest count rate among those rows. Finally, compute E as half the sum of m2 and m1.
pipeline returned 88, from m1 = 84.84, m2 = 91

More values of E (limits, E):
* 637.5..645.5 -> 84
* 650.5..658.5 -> 113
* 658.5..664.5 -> 111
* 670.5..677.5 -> 97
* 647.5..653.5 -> 105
